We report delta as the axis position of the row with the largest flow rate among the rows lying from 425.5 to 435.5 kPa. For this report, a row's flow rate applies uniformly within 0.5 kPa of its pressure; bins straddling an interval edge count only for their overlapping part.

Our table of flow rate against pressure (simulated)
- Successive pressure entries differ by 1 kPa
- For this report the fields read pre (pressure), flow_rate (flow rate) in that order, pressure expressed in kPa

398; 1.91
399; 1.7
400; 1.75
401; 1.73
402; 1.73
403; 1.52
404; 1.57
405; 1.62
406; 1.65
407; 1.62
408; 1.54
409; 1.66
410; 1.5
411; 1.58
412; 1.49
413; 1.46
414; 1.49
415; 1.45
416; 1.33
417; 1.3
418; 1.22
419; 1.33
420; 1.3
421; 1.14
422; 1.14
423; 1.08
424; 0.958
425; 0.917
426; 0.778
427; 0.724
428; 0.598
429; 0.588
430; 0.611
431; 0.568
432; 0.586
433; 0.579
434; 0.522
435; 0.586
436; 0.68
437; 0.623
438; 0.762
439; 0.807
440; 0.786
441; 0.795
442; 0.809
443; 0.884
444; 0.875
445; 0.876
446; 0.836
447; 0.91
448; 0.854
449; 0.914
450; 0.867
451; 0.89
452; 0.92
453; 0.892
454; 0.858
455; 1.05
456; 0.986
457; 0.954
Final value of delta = 426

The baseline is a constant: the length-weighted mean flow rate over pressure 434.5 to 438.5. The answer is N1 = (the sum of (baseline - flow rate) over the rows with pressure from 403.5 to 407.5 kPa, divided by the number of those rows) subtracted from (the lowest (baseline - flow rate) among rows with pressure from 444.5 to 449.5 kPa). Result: 0.7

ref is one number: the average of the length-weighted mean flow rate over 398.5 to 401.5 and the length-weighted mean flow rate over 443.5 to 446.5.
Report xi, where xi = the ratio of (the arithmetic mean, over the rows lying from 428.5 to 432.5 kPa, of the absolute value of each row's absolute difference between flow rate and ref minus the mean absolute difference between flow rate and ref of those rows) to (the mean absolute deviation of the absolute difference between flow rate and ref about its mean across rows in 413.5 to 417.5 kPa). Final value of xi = 0.1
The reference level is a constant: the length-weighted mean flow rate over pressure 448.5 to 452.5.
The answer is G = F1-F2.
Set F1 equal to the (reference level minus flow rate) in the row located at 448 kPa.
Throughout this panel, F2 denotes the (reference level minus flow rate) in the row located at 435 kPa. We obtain -0.3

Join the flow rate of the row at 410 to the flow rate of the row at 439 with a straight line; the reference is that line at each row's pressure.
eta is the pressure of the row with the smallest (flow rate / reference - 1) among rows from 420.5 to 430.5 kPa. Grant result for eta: 428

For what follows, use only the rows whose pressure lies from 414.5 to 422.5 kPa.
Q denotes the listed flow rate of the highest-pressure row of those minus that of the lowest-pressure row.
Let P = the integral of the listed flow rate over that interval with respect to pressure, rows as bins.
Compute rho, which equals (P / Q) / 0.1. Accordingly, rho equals -329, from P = 10.2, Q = -0.31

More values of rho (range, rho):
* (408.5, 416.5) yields -362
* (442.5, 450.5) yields -4127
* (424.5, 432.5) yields -162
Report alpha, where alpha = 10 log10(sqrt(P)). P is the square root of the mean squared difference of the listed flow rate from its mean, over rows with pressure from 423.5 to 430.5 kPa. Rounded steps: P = 0.14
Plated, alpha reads -4.2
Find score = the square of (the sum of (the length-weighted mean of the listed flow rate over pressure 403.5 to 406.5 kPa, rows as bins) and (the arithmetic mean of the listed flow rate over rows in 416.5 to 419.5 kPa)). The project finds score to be 8.4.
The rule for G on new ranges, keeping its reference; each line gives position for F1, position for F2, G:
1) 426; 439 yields 0.0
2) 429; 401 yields 1.1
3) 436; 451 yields 0.2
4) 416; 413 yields 0.1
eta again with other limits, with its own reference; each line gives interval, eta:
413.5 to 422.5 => 421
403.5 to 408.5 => 404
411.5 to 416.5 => 416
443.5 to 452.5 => 444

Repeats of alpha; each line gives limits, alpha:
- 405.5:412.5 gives -6.0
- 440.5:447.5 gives -7.0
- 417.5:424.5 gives -4.6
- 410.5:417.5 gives -5.2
